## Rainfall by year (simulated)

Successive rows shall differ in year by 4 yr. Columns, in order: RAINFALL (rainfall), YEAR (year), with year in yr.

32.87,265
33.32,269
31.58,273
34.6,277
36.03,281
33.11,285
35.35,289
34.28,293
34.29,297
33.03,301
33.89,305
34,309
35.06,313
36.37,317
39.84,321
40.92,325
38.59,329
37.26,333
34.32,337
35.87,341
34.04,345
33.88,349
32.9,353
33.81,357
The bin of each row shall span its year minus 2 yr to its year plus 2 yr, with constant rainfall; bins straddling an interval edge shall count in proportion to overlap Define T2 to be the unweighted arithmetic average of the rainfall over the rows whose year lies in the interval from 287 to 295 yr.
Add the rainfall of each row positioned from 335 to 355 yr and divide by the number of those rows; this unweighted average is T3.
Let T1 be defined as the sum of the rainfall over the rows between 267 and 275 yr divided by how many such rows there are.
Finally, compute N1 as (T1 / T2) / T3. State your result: 0.0273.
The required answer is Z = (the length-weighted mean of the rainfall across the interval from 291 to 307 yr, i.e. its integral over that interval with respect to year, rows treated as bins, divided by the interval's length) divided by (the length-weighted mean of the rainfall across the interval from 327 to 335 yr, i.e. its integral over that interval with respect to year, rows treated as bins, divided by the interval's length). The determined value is 0.89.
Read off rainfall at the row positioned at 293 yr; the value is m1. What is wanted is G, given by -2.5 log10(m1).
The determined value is -3.84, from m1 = 34.28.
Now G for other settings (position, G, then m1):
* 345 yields -3.83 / 34.04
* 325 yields -4.03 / 40.92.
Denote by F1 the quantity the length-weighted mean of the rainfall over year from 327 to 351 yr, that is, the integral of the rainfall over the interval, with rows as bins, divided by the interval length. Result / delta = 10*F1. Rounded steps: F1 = 35.7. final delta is 357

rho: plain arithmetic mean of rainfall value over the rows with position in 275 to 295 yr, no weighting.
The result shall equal 34.7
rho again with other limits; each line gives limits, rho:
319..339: 38.2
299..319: 34.5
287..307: 34.2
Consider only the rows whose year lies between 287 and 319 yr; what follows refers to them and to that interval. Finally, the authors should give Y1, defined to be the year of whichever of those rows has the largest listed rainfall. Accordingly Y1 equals 317 yr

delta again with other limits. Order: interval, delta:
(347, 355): 334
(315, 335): 386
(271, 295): 342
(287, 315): 343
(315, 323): 381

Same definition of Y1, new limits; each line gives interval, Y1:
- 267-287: 281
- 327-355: 329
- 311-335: 325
